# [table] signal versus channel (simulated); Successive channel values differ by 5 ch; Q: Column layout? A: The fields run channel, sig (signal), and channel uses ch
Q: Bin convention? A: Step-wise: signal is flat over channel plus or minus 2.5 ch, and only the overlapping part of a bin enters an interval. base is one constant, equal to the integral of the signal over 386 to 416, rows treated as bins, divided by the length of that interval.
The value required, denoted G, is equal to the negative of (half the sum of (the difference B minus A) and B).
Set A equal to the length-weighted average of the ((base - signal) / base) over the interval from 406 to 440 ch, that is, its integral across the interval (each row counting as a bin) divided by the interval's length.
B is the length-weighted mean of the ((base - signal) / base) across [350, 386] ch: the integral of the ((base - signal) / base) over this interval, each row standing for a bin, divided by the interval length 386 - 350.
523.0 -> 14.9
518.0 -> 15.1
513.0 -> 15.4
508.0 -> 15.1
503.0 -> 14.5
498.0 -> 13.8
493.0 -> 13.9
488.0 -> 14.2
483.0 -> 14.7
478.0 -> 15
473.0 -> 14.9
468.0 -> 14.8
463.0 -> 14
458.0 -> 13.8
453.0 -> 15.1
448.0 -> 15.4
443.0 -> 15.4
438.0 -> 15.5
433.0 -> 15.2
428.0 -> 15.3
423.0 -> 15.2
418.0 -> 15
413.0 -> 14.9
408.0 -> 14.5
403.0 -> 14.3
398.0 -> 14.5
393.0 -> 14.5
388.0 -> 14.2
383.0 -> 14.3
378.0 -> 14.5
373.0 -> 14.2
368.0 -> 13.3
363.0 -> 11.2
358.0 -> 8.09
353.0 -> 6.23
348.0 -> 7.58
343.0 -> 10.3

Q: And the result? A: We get -0.216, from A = -0.04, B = 0.20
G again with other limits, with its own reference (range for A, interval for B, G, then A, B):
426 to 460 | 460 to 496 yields -0.022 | -0.04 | 0.00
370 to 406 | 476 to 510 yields 0.001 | 0.01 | 0.00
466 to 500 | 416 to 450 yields 0.055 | 0.00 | -0.05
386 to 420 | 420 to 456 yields 0.052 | 0.00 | -0.05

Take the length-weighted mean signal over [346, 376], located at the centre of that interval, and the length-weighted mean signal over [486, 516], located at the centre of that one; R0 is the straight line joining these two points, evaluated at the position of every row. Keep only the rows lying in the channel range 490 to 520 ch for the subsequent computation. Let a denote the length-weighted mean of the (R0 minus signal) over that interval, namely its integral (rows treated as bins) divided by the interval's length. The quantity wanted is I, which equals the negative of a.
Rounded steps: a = 0.0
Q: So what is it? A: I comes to 0.0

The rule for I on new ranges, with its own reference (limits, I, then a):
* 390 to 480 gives 2.4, -2.4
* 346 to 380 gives 0.4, -0.4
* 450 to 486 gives 1.1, -1.1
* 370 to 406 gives 3.3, -3.3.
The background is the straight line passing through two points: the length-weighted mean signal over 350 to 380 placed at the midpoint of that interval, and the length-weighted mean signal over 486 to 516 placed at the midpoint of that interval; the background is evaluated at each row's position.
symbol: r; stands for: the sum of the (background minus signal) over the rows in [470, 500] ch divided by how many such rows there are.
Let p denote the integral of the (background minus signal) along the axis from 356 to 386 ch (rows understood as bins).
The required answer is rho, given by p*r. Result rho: 13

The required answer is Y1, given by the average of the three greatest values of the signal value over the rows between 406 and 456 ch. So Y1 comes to 15.4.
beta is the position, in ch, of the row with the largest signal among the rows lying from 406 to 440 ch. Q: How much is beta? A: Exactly 438.0 ch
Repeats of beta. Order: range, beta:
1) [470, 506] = 478.0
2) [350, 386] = 378.0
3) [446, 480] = 448.0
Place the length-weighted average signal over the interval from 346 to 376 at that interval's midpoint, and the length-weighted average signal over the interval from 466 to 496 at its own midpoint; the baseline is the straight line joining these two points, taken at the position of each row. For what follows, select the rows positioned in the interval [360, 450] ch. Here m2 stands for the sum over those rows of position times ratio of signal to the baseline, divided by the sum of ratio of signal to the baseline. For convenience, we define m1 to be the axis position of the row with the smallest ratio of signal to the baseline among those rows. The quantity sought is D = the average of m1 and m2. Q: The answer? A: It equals 383.9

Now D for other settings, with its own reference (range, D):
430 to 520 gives 485.8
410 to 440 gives 429.2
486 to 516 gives 499.3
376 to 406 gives 396.6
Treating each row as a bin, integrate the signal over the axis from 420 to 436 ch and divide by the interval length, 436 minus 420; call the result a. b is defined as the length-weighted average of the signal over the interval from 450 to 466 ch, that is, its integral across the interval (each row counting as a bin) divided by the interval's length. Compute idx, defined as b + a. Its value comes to 29.6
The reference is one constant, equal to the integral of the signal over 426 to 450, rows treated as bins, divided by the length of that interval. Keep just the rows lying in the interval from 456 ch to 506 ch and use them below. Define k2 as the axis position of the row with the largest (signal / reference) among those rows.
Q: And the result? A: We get 478.0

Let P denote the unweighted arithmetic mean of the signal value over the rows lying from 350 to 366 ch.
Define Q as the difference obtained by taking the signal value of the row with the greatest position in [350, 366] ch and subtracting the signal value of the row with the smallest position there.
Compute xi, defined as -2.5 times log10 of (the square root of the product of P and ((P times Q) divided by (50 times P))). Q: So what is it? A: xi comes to 0.09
